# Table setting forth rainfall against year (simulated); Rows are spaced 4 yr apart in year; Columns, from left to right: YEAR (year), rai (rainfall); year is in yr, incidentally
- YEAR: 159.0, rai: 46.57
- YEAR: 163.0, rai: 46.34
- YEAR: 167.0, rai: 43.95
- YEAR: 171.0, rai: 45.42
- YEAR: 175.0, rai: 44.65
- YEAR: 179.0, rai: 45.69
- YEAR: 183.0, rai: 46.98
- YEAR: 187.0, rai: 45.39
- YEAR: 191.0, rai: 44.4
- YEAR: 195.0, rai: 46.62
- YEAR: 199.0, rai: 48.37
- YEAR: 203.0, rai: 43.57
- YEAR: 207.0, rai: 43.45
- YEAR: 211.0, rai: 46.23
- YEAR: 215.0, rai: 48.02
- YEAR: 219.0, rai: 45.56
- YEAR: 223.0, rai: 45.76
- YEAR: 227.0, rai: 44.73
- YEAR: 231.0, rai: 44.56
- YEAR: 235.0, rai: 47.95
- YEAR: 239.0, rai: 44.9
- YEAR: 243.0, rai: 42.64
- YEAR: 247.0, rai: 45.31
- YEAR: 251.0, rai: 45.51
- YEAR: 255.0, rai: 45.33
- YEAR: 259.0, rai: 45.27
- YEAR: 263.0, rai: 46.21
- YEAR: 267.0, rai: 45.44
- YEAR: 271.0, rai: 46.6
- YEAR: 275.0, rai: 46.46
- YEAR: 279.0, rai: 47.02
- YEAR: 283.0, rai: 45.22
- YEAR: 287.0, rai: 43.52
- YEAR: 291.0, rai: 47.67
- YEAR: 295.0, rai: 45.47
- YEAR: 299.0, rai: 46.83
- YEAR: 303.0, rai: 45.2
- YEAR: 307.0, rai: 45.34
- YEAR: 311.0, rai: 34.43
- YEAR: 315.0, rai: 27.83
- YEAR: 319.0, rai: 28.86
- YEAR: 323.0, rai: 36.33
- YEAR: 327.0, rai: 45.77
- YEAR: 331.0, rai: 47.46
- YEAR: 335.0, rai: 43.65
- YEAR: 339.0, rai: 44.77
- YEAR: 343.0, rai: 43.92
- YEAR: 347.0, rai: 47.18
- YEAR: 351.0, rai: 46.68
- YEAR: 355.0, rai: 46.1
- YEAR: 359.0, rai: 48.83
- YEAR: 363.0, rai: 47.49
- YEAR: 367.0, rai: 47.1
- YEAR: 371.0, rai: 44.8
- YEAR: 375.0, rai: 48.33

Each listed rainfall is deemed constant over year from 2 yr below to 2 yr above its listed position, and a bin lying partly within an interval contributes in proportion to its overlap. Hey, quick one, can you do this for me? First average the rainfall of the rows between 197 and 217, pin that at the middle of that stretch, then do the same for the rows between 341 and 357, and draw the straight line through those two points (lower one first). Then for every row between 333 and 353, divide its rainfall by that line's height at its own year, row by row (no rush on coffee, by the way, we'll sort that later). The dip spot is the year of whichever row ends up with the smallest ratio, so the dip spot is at 335.0 yr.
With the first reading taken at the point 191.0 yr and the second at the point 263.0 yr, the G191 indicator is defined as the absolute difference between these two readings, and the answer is 1.8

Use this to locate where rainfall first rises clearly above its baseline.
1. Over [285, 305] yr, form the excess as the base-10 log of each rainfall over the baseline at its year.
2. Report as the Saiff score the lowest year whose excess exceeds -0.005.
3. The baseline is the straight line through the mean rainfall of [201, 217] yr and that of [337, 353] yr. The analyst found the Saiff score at 291.0 yr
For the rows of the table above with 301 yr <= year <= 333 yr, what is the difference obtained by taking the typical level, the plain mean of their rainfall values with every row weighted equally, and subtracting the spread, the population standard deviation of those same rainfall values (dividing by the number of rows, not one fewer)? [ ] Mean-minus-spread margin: 31.4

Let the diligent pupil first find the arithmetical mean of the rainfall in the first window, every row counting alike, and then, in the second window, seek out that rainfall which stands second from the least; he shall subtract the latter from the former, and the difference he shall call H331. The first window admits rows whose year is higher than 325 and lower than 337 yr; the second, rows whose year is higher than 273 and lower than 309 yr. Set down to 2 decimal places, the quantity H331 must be 0.43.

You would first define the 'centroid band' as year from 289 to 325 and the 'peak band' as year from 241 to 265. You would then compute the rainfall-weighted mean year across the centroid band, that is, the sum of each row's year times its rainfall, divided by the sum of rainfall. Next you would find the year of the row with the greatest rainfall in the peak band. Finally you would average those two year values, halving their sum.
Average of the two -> 284.2 yr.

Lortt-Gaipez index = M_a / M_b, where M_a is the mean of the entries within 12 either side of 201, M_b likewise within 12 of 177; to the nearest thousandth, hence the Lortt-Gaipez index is 1.002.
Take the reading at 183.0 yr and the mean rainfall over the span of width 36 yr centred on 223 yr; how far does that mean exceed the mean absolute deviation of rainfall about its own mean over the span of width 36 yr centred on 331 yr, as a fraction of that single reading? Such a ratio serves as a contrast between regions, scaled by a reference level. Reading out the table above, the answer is 0.84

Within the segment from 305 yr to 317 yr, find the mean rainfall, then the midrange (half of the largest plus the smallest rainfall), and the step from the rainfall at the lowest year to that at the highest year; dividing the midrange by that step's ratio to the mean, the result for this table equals -75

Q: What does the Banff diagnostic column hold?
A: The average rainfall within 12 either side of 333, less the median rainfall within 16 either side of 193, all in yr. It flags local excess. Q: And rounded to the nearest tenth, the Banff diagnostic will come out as -1.9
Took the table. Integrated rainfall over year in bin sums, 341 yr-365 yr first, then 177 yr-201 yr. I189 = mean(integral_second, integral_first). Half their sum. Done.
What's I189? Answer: 1115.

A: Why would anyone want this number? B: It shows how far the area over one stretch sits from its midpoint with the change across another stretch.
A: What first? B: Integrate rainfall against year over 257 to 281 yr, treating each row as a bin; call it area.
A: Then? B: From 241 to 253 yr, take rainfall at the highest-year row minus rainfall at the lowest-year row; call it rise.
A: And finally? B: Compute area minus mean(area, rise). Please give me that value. 553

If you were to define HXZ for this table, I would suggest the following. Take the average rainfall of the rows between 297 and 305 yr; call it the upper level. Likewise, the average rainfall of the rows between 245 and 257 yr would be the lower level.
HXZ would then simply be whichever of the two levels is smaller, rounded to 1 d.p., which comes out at 45.4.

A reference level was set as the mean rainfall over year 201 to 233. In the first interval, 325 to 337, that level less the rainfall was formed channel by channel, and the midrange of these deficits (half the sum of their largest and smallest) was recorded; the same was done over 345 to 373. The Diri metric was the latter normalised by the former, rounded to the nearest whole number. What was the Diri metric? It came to 5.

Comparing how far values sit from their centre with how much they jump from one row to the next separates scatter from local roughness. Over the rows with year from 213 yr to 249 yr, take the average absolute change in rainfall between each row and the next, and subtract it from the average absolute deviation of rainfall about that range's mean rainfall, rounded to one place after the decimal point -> -0.7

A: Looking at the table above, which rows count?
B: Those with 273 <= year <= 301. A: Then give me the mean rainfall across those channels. 46.0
